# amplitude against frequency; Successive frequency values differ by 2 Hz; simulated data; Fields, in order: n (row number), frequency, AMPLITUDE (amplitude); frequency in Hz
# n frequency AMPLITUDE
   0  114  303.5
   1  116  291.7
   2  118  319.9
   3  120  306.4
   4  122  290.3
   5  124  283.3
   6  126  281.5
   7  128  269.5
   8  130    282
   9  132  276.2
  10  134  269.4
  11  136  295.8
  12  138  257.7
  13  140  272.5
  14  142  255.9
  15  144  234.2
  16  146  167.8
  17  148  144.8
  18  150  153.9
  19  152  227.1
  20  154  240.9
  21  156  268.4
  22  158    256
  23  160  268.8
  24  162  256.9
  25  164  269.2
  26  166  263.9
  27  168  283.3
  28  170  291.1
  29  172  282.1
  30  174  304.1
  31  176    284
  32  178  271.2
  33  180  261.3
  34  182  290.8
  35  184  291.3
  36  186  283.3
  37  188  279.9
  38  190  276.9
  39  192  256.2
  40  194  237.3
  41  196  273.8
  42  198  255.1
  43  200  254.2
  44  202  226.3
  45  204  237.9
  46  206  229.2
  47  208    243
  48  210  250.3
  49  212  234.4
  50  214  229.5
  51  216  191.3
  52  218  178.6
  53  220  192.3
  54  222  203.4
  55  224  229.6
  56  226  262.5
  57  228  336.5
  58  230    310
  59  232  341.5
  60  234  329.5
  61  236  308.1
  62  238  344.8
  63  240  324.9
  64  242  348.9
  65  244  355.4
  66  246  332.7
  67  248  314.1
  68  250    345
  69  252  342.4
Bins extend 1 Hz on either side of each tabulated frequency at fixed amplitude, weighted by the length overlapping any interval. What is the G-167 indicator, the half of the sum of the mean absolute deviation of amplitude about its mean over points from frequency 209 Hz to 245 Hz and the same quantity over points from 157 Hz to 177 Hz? 35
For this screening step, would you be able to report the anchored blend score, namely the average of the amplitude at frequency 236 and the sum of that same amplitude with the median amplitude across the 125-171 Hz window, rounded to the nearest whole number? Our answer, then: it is 442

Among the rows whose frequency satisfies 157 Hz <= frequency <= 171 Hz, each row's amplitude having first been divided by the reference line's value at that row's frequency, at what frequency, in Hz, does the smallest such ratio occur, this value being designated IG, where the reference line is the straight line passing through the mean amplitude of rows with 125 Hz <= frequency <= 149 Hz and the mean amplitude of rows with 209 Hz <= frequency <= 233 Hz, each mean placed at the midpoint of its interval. 158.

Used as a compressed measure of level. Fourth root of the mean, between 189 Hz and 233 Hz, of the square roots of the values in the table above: 1.99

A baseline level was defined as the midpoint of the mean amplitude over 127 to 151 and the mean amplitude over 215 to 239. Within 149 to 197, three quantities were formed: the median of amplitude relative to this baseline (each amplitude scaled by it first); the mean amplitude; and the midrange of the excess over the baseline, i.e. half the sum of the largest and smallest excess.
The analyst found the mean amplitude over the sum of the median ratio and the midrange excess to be -11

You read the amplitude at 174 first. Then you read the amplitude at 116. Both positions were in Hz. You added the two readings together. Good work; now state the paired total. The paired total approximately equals 596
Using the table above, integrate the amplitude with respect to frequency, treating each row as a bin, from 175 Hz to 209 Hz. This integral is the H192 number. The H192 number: 8903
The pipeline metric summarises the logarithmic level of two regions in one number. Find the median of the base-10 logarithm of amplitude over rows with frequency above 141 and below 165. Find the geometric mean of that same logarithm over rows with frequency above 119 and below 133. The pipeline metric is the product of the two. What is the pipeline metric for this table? 5.88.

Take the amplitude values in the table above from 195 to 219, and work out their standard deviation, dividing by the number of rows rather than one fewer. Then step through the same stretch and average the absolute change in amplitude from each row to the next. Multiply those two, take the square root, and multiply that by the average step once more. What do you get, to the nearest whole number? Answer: 282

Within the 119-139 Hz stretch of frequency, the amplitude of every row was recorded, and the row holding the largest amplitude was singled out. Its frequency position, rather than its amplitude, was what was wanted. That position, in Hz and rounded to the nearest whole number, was 120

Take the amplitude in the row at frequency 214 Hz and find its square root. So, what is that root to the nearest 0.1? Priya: 15.1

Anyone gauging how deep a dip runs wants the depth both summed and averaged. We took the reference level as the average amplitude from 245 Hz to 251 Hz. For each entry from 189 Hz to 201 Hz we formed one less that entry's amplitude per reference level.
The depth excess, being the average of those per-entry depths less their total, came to -1.1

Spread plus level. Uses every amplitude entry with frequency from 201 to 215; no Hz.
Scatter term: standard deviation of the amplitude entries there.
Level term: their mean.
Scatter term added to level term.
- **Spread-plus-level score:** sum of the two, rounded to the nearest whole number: 244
